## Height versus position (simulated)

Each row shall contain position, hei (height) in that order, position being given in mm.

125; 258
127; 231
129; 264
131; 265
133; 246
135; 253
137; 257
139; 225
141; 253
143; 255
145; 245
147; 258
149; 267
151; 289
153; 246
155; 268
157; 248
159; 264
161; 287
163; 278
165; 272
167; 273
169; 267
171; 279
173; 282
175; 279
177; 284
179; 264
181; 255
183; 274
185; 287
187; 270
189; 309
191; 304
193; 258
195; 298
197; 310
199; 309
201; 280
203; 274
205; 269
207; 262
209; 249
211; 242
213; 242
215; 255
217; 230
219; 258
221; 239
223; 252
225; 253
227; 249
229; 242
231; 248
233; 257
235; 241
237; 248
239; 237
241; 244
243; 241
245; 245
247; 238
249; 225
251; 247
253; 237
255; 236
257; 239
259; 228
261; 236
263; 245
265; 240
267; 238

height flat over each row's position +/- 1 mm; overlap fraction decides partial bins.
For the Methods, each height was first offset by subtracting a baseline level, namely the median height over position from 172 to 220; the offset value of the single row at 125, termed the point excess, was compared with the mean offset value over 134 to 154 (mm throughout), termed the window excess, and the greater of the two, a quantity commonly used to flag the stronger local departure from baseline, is -14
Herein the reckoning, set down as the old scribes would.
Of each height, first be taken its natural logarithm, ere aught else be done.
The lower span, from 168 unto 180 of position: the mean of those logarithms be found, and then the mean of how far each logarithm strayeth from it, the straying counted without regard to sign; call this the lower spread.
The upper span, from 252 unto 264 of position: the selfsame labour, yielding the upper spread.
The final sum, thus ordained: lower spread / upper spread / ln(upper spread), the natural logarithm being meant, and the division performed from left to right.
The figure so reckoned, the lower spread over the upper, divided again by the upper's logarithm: -0.40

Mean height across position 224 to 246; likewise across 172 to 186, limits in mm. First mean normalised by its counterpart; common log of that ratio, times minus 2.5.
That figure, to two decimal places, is 0.12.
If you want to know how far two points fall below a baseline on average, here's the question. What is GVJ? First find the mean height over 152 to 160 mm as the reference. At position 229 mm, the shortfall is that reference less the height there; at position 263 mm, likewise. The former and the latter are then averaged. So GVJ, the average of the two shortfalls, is 13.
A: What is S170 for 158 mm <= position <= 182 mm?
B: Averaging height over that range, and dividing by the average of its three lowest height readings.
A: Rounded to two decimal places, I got 1.05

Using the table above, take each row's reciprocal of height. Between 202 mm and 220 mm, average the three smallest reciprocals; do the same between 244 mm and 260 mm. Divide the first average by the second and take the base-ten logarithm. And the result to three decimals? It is -0.042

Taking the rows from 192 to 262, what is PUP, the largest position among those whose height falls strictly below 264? 261 mm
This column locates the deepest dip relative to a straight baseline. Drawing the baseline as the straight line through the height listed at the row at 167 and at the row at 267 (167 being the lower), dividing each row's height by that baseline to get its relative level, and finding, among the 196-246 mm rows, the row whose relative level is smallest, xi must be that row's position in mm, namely 217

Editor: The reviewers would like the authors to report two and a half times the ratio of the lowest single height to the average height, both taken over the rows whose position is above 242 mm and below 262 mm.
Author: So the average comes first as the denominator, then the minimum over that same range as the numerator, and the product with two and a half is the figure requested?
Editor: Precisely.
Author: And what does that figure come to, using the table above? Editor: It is 2.37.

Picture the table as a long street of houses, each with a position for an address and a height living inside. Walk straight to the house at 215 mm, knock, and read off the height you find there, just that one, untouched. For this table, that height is 255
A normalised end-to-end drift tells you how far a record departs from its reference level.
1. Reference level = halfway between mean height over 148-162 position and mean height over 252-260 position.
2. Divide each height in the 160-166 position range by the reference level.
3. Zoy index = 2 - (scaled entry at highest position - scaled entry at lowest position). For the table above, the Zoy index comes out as 2.06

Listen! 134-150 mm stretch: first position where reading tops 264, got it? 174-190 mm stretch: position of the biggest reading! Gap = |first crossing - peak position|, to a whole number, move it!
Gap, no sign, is 40 mm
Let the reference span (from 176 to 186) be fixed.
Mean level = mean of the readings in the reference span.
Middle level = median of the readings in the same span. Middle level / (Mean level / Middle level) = 275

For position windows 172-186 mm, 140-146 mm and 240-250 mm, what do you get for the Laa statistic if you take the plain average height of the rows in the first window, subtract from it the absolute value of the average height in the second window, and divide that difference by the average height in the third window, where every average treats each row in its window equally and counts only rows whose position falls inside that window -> 0.10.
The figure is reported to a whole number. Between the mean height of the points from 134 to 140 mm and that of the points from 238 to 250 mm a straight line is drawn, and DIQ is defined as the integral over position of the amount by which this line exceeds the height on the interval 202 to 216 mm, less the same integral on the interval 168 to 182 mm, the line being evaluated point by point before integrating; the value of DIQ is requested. 204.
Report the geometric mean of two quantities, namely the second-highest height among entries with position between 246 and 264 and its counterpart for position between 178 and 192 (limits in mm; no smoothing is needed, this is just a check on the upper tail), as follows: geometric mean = 273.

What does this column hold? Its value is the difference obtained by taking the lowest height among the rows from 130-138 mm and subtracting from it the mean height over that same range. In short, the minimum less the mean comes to -9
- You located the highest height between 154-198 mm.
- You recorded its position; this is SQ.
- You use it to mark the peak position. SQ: 197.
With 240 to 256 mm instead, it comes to 251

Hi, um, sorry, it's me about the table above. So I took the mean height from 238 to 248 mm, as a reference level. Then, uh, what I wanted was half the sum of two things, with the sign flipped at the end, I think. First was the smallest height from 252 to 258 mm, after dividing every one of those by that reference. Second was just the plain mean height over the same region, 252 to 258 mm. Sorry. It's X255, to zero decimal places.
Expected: -119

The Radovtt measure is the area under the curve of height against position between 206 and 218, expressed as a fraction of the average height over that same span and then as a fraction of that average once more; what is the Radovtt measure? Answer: 0.049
